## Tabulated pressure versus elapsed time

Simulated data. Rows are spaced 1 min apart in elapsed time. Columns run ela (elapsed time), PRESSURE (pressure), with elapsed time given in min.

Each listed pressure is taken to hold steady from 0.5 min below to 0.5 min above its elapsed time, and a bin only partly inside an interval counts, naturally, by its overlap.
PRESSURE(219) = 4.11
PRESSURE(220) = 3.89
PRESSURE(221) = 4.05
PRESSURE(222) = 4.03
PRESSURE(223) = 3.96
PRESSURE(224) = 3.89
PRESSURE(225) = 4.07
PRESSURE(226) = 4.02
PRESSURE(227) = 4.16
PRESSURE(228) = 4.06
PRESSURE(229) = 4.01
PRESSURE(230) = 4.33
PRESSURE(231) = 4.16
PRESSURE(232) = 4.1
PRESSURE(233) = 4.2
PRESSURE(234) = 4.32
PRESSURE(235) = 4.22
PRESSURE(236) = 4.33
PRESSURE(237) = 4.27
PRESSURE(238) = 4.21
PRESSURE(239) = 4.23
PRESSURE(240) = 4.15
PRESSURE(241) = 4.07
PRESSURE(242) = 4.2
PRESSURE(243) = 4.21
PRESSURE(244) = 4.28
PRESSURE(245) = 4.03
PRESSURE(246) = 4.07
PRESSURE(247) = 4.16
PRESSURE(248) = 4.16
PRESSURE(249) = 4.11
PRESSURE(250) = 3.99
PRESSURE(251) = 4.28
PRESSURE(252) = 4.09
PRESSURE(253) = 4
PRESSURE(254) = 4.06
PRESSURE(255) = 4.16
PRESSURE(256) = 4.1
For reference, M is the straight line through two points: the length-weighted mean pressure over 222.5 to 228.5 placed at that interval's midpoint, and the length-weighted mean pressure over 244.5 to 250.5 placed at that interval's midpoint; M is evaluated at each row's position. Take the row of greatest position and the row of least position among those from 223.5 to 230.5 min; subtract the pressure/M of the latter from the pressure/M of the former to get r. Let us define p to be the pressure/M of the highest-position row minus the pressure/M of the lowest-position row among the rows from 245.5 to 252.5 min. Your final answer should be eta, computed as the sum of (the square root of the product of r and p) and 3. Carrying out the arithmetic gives 3.01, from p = 0.001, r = 0.11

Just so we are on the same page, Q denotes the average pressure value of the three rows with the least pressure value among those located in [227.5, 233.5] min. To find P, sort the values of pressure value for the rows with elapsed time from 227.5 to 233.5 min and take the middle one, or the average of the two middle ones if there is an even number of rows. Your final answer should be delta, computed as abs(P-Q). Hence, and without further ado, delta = 0.073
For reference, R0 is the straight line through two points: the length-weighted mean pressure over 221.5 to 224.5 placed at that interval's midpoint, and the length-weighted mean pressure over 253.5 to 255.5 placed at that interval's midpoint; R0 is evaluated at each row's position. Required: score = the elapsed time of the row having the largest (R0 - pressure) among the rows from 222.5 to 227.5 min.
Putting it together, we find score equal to 224 min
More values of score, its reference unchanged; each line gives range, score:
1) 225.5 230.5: 229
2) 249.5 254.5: 253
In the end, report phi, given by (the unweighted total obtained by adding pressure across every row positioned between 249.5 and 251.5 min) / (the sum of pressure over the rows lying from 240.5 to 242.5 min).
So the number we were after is 1.00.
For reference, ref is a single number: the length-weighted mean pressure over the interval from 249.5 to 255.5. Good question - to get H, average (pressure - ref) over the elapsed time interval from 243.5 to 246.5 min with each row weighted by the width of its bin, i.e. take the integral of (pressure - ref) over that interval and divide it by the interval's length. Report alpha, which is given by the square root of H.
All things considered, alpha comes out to 0.17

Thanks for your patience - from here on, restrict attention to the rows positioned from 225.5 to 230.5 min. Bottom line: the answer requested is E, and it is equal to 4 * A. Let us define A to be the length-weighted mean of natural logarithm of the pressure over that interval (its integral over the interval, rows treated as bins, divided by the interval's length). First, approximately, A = 1.41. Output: 5.66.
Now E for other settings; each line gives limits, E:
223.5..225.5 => 5.52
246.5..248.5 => 5.70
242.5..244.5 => 5.78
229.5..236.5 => 5.77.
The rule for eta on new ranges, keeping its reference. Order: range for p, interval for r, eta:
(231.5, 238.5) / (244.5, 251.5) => 3.04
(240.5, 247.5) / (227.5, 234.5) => 3.03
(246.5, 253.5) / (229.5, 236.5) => 3.01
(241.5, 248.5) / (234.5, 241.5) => 3.02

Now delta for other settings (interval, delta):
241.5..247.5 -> 0.093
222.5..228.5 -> 0.083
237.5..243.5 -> 0.065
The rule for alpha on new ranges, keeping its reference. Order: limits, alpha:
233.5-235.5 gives 0.42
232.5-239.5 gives 0.40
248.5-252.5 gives 0.14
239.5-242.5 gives 0.21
